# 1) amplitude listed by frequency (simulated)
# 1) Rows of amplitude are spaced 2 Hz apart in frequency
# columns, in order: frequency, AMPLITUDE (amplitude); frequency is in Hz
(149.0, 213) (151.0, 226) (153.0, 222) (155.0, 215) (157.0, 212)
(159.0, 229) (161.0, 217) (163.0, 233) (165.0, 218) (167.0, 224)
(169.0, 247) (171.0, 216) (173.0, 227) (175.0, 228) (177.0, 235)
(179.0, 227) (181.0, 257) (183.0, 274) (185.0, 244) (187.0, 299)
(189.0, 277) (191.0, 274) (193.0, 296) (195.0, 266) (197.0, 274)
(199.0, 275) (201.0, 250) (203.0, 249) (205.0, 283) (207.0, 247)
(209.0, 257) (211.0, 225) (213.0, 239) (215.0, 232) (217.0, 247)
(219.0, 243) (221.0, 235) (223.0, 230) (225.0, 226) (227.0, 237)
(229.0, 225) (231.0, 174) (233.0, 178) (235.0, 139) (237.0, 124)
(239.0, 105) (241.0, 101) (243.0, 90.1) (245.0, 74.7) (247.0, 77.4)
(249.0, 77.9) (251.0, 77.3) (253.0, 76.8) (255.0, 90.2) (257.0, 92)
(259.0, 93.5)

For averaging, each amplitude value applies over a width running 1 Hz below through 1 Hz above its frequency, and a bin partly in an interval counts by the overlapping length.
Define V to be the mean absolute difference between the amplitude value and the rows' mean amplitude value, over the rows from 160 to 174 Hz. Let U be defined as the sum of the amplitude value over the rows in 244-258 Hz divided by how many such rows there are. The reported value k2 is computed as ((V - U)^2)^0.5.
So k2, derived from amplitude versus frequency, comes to 73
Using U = 81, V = 8.3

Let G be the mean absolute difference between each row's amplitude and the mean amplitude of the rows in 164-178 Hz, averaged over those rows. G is 8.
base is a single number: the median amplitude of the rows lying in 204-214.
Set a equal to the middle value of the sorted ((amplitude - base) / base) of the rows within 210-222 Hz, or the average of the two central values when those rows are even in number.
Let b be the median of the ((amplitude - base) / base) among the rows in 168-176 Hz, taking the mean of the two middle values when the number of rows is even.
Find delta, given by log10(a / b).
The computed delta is -0.3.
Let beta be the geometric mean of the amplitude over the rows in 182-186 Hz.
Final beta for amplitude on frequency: 259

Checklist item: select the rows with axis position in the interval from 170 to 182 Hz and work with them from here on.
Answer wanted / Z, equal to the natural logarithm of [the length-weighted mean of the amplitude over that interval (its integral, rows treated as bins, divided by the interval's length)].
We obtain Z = 5.45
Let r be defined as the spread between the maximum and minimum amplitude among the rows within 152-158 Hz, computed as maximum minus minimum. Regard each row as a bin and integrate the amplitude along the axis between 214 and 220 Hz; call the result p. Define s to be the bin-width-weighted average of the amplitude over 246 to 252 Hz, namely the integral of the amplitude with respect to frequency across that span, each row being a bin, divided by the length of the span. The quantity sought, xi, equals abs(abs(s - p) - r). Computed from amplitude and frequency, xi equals 1356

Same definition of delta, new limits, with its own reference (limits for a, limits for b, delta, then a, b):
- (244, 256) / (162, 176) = 0.9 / -0.69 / -0.08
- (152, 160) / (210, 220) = 0.6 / -0.12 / -0.03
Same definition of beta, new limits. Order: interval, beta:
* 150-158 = 219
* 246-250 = 78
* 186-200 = 280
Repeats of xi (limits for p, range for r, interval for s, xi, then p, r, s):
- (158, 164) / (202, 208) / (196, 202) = 1056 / 1358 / 36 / 266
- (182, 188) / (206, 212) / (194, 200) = 1330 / 1634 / 32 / 272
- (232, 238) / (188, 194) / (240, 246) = 771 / 882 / 22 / 89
